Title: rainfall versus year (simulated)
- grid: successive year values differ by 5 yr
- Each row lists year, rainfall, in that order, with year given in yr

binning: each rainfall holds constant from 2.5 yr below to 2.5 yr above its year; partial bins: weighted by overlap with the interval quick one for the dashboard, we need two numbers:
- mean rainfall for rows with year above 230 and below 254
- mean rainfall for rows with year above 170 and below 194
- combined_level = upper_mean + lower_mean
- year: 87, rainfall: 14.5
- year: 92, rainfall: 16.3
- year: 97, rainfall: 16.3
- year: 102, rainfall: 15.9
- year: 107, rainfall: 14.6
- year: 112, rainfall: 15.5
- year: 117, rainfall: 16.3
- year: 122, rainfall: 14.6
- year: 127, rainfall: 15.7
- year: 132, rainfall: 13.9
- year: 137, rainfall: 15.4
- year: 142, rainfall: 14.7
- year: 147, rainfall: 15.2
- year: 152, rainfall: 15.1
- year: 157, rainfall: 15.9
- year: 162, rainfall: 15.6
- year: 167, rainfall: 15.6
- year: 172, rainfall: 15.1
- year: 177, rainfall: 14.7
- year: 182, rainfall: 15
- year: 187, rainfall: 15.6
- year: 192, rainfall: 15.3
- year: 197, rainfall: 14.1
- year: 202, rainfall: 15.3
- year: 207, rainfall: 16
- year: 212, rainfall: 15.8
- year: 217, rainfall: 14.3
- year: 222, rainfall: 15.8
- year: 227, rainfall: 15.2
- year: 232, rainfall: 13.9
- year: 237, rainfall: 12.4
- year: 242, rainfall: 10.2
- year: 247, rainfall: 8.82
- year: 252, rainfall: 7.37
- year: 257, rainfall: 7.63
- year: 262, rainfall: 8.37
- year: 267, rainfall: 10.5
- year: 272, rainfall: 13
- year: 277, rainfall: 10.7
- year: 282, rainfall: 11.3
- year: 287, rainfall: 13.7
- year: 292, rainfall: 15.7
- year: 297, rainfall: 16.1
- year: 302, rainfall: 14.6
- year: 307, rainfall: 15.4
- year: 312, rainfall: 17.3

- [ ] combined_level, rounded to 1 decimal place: 25.7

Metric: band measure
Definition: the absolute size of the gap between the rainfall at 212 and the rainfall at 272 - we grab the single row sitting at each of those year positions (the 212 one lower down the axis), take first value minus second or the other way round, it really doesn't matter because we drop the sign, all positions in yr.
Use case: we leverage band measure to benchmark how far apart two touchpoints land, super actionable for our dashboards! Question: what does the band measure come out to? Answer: 2.8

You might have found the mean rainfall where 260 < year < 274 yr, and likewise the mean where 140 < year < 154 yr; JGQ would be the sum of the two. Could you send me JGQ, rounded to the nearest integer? 26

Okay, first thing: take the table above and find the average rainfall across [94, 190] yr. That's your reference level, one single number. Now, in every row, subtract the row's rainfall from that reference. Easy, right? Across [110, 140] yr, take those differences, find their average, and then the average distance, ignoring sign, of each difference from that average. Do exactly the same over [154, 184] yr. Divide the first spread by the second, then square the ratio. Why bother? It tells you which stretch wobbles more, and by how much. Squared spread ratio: 2.92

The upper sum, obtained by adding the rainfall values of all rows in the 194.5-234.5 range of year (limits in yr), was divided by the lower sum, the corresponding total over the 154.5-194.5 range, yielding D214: 0.98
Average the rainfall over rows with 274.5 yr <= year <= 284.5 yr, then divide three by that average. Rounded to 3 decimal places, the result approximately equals 0.273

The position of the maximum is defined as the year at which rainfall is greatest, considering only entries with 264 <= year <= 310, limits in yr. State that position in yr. 297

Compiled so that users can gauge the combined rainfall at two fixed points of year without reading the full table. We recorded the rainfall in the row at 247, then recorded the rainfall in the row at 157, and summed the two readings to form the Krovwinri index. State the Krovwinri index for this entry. 25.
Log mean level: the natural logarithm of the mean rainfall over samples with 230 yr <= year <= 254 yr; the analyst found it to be 2.355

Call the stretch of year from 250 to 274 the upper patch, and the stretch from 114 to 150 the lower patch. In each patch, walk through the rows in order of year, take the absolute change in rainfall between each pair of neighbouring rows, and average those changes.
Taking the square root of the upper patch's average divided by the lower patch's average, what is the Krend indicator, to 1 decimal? 1.1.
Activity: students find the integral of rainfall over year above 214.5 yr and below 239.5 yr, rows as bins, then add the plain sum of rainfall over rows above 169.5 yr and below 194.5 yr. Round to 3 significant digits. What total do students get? 434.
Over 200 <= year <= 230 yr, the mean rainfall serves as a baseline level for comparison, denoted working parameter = 15.4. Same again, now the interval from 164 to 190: 15.2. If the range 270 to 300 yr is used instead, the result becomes 13.4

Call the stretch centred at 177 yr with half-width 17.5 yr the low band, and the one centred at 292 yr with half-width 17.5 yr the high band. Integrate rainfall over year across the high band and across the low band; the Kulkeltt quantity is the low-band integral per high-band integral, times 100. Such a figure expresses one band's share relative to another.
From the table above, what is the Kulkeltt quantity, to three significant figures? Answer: 110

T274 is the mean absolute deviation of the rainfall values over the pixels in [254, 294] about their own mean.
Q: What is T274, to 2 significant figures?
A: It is 2.1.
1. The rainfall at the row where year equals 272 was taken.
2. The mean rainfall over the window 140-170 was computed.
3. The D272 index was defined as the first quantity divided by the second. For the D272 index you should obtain 0.85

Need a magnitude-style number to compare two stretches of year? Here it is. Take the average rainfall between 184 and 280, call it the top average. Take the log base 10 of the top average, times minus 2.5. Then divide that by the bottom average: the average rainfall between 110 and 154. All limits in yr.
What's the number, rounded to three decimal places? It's -0.182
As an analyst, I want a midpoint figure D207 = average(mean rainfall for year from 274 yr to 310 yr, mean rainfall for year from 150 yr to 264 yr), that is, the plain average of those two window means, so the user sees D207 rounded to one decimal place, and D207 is 13.8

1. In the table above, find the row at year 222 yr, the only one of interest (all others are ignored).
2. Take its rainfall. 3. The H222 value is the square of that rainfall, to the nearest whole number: 250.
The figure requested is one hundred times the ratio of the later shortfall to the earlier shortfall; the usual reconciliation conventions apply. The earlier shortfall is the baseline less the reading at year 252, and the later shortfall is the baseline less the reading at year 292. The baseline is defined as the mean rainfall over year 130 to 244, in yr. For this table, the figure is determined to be -12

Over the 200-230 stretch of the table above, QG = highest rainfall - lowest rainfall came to 1.7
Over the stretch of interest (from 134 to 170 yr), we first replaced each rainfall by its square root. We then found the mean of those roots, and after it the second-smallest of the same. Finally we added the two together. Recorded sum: 7.8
